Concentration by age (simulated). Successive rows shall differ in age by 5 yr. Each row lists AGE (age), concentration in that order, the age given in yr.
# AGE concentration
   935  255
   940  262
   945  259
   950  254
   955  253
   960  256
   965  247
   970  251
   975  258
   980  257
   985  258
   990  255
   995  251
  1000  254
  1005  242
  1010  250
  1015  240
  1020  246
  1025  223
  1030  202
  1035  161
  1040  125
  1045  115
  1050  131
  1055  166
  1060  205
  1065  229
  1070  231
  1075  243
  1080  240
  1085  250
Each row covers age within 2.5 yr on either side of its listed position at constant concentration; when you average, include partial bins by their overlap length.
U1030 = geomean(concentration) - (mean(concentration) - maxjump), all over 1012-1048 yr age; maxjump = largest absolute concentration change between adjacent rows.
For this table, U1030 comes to 34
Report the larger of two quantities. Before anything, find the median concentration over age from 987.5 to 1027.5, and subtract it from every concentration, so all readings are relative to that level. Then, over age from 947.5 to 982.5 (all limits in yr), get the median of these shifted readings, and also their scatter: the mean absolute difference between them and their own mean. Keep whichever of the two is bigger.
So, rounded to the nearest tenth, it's 6.0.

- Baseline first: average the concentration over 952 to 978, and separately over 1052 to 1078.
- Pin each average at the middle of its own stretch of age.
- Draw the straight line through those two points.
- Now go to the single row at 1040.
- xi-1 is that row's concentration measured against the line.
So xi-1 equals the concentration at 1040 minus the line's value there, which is -99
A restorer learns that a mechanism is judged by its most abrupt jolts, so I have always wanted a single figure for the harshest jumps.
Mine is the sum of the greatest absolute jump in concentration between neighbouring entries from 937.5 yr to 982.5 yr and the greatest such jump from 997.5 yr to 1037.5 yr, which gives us 50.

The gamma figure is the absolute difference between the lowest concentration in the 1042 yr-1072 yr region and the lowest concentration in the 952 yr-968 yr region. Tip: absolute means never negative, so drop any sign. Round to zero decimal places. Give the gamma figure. 132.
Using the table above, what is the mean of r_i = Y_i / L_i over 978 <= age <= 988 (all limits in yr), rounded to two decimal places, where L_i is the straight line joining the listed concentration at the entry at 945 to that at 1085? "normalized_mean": 1.00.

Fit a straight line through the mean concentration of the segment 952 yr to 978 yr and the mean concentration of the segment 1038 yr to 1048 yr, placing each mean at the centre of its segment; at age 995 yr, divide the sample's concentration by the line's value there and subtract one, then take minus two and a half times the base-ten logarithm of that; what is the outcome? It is 1.5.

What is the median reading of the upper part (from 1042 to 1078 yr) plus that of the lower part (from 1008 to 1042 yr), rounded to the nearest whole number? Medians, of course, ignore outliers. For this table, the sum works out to 428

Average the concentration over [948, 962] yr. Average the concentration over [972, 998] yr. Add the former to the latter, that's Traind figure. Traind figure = 510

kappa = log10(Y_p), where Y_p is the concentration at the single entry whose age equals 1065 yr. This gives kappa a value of 2.36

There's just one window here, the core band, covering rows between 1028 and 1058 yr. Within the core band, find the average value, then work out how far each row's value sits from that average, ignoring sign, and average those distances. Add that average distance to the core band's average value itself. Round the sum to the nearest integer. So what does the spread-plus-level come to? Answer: 176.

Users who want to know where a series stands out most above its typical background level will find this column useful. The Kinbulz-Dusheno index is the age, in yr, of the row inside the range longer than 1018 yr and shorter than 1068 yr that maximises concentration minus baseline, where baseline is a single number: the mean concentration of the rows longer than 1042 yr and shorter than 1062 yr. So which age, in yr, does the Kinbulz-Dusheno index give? 1020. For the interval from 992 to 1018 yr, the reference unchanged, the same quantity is 1000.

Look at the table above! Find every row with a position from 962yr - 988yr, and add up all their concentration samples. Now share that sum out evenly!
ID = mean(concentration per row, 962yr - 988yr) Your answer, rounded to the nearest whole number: 254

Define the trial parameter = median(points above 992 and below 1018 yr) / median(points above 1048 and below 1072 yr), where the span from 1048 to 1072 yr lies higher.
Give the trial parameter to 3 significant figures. 1.22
